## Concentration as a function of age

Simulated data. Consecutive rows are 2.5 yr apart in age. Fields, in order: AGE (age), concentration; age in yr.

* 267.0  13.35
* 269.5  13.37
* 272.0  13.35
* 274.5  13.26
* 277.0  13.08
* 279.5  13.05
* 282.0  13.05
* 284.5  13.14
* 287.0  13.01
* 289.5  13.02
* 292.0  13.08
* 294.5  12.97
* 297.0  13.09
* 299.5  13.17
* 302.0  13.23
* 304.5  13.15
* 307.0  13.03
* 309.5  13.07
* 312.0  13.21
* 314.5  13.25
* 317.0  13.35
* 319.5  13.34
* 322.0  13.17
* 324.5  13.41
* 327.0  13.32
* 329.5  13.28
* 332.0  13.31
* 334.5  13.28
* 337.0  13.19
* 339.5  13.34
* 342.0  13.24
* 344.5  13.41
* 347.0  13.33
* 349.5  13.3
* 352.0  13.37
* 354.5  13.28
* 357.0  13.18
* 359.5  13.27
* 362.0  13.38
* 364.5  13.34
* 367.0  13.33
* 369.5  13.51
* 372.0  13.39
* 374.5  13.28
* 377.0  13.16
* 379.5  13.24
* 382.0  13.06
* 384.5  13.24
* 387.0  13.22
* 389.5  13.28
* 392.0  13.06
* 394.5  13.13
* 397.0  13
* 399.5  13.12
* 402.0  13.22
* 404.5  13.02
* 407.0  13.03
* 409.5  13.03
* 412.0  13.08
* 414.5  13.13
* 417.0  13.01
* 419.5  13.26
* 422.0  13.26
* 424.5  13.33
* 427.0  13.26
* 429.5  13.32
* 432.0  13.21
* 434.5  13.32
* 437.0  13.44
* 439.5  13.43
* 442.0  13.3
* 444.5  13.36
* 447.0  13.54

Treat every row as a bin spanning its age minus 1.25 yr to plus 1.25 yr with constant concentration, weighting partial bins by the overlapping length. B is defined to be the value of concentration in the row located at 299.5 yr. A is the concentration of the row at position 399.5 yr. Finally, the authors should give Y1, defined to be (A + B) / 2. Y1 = 13.1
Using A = 13.12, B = 13.17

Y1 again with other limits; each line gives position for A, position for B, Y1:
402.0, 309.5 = 13.1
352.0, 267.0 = 13.4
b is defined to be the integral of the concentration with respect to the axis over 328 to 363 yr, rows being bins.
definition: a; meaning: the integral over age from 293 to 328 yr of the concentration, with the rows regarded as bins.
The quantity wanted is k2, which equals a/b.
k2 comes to 0.99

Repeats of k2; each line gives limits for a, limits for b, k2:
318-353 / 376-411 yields 1.01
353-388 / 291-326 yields 1.01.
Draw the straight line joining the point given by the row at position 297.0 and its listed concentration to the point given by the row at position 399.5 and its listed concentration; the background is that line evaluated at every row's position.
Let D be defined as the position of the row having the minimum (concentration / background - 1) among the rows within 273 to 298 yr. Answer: 294.5 yr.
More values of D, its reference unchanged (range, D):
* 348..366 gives 357.0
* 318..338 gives 322.0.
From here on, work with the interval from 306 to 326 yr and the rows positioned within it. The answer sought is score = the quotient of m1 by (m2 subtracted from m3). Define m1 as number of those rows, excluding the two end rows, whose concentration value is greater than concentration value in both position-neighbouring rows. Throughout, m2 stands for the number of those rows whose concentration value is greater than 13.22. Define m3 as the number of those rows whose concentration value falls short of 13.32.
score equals 1.0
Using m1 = 1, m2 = 4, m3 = 5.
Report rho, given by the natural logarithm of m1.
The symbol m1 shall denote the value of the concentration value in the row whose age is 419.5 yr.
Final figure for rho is 2.58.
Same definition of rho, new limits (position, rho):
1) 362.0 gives 2.59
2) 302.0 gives 2.58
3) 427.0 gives 2.58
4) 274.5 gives 2.58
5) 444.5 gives 2.59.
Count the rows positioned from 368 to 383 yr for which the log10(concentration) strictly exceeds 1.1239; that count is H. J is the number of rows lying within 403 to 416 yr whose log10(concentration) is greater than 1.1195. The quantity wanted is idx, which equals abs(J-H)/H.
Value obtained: 1.0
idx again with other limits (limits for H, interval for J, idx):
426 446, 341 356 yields 0.2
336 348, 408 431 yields 0.7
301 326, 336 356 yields 1.7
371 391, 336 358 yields 8.0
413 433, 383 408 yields 1.0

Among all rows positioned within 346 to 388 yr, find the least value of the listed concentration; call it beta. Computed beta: 13.06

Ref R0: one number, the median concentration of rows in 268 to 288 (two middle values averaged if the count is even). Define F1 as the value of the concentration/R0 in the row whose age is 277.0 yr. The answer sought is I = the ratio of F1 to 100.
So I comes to 0.0100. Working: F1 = 0.998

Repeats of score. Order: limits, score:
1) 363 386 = -1.0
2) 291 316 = 0.1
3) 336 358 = -1.5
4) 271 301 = 0.2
